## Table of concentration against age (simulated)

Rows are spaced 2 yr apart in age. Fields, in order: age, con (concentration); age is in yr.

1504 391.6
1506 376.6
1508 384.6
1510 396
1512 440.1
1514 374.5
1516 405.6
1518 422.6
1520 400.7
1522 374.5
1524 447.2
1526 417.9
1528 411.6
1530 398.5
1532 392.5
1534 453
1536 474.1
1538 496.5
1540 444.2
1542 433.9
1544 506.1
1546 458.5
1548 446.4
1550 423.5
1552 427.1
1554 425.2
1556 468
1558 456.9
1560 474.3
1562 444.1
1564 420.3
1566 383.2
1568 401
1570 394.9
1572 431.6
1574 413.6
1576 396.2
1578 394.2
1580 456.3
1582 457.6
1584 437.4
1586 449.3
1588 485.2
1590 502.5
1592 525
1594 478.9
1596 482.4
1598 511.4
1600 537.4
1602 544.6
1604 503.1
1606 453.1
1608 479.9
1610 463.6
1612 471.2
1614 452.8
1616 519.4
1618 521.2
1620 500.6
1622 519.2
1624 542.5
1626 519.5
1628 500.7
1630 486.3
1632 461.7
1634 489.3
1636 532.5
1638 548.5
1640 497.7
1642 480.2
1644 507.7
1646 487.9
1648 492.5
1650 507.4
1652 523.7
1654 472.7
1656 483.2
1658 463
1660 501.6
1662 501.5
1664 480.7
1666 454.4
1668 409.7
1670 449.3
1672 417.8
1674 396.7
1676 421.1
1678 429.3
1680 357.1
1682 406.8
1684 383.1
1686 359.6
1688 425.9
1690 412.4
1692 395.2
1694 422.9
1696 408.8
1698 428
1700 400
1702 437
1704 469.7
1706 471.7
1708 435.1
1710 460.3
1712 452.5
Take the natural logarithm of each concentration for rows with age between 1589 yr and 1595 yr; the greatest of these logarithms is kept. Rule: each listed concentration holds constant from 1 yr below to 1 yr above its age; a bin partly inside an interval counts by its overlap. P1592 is 6.26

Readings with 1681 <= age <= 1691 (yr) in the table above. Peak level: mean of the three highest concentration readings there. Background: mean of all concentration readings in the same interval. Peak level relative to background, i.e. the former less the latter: 17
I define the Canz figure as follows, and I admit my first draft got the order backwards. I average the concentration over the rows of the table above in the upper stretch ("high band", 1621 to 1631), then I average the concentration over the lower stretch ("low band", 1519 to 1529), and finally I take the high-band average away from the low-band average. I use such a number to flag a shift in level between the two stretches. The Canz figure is -103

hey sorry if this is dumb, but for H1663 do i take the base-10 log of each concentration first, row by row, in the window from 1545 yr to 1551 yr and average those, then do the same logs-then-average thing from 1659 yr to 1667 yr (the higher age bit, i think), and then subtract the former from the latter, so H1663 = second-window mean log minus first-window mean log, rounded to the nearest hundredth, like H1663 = 0.04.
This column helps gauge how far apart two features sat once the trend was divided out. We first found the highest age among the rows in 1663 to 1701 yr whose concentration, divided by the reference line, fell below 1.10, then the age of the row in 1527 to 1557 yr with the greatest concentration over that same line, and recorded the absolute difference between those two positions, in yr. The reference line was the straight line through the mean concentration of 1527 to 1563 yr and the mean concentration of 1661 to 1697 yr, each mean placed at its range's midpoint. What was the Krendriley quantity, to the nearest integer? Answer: 156 yr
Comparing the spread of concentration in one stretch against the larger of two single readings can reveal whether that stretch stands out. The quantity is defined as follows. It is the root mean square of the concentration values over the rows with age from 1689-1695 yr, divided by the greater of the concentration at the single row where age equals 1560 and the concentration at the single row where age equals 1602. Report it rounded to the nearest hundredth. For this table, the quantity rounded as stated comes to 0.75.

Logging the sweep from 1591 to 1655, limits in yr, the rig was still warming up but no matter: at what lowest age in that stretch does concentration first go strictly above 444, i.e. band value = 1592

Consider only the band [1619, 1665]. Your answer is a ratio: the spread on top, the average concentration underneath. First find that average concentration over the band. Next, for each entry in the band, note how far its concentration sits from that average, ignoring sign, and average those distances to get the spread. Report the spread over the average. 0.04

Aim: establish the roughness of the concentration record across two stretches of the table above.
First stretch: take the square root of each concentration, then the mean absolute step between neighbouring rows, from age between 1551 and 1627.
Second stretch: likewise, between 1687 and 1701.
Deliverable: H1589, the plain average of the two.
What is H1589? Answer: 0.51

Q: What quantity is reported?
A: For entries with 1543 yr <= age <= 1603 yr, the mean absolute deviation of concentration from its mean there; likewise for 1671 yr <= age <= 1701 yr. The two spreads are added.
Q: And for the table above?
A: 53.1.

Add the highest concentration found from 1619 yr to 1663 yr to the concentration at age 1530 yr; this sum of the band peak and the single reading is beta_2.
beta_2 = 947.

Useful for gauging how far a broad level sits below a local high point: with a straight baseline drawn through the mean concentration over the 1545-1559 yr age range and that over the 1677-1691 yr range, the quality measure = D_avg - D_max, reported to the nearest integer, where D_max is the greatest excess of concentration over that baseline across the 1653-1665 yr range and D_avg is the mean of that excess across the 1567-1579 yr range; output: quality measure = -128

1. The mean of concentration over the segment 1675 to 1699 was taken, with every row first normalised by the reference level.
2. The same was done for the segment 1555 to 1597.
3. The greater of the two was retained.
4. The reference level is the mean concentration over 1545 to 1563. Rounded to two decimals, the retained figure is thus 1.00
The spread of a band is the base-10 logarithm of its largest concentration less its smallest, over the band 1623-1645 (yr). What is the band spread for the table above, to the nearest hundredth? 1.94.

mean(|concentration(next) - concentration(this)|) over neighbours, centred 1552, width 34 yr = 27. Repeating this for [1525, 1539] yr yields 22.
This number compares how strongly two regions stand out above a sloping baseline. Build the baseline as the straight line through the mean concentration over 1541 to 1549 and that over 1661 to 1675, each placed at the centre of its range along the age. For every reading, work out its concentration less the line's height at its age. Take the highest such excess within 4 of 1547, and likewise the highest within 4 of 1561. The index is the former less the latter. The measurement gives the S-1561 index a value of 30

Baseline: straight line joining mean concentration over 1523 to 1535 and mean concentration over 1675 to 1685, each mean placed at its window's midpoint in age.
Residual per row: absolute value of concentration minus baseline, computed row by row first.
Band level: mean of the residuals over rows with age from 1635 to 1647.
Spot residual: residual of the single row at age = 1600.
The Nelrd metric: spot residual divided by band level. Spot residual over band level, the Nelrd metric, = 1.22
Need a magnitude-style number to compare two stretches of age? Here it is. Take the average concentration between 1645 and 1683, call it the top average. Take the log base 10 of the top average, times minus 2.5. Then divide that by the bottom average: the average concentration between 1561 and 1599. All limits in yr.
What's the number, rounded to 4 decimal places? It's -0.0149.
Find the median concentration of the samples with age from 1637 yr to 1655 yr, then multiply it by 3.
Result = 1493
